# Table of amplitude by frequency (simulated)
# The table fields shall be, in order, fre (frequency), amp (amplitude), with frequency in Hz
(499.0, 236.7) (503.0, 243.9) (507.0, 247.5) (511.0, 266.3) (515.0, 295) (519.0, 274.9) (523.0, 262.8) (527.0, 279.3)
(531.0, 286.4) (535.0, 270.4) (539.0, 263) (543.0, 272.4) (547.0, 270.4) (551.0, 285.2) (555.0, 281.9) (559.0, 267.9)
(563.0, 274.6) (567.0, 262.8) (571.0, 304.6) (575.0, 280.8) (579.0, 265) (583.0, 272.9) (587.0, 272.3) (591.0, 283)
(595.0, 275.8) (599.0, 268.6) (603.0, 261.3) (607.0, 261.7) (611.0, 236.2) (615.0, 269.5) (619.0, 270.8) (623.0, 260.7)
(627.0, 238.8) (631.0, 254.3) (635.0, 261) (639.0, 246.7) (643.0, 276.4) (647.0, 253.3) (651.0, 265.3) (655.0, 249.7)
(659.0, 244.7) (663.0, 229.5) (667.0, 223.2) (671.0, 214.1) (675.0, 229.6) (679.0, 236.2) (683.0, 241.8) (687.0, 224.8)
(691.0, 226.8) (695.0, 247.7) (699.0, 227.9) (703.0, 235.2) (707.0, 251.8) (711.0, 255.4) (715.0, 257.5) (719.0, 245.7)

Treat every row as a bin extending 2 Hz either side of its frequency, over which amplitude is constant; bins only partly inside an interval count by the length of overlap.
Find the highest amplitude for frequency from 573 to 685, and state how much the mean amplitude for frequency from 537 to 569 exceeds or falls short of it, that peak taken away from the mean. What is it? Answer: -11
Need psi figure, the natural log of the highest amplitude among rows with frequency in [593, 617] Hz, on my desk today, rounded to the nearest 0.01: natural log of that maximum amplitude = 5.62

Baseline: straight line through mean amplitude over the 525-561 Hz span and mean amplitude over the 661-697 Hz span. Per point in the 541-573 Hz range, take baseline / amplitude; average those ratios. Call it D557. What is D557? 0.977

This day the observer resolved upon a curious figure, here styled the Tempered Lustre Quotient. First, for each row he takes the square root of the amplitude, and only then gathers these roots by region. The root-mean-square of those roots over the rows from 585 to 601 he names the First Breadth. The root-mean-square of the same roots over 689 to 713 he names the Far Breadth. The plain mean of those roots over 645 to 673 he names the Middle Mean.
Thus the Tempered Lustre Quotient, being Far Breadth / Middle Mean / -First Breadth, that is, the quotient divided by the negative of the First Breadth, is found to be -0.0605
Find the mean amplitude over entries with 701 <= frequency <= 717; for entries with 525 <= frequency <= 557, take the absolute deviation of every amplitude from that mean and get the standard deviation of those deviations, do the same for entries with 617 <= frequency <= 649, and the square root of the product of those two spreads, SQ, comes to 8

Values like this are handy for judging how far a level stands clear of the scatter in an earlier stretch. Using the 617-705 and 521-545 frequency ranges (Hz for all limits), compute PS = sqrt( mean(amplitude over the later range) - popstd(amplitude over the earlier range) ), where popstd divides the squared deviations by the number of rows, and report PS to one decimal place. 15.3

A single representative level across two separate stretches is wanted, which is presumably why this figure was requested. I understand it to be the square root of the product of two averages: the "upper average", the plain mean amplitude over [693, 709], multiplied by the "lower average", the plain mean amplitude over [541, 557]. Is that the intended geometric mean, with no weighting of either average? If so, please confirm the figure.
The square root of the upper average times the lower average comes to 258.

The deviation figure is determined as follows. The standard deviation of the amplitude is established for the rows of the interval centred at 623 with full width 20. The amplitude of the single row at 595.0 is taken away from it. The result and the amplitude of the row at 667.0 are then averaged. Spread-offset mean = -20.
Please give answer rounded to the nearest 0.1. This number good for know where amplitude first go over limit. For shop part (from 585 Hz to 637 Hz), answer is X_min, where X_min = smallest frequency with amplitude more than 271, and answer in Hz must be 587.0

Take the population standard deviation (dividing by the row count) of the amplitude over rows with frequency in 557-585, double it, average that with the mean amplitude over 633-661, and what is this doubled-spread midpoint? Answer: 142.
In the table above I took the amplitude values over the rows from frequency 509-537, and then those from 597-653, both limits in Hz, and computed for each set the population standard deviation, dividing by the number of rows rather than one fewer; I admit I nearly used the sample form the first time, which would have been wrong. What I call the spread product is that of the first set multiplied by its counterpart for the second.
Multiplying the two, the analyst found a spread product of 121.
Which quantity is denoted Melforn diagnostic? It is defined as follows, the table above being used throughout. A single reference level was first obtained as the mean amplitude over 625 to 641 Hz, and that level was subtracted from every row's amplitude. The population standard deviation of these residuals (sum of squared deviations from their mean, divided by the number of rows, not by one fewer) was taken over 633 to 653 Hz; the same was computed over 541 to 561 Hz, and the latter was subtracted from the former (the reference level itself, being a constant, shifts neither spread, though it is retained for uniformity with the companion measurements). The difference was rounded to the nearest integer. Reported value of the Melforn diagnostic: 3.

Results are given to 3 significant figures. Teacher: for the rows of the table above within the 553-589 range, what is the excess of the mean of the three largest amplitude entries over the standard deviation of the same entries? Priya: 277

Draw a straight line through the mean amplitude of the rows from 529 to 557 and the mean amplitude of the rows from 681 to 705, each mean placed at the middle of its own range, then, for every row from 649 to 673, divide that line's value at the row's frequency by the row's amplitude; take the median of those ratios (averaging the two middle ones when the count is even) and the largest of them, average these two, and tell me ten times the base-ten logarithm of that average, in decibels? 0.31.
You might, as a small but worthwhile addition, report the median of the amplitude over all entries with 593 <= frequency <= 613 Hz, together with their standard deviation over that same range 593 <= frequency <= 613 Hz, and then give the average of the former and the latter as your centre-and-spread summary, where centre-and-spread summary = 138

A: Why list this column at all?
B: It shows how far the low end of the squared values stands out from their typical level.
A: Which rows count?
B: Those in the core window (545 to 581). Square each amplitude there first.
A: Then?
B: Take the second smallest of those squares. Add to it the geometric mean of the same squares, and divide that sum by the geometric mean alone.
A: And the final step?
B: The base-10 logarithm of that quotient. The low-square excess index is 0.283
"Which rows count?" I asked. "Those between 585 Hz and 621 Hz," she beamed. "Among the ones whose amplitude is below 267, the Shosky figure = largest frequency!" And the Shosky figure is 611.0 Hz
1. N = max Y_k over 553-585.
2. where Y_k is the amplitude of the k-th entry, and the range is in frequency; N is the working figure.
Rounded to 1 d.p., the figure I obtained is 304.6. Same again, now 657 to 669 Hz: 244.7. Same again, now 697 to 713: 255.4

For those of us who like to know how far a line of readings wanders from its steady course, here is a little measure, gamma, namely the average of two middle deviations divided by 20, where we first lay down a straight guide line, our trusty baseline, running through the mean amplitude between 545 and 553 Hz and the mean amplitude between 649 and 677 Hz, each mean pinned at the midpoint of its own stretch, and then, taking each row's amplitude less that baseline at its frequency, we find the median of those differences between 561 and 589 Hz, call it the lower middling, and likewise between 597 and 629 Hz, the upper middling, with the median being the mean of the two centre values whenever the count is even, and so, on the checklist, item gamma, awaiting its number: 0.36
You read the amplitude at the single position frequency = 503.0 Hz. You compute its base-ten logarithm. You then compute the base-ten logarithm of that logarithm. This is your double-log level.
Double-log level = 0.378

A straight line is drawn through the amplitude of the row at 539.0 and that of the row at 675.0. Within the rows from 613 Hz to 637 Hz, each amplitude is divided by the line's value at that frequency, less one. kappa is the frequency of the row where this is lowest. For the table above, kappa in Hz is 627.0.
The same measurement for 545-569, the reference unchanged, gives 567.0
